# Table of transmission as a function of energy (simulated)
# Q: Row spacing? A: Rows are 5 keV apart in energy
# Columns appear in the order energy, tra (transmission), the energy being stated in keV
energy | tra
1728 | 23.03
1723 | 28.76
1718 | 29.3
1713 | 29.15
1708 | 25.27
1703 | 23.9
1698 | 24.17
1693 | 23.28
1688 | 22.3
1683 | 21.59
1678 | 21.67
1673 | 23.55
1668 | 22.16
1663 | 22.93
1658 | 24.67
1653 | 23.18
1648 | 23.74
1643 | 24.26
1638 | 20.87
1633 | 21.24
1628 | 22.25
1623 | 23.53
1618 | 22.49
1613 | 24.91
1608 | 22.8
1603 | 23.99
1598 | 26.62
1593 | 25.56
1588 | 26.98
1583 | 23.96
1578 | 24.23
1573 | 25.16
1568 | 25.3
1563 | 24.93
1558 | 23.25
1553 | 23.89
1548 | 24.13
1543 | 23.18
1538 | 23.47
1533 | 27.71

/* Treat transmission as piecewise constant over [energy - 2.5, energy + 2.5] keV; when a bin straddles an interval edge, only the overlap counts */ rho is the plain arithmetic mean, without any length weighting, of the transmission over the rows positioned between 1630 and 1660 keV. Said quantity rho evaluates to 23.0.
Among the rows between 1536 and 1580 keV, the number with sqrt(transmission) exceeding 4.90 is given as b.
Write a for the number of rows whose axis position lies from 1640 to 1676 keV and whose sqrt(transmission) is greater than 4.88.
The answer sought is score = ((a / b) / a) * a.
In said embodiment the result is 0.4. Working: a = 2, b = 5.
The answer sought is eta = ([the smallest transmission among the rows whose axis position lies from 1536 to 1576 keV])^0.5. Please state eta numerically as 4.81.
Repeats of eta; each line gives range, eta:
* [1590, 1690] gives 4.57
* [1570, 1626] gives 4.74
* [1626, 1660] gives 4.57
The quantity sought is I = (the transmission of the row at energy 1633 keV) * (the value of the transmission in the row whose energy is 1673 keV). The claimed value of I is 500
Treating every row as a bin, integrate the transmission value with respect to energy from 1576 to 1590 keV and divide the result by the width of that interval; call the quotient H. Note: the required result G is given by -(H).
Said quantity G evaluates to -25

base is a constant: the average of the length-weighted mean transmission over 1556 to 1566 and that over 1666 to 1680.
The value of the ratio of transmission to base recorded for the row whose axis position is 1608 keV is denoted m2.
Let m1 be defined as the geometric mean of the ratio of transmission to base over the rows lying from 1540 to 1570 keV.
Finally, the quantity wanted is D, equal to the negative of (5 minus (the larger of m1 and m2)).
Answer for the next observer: -3.97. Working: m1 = 1.03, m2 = 0.98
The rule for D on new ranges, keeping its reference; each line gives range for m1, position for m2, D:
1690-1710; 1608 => -3.97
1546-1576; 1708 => -3.92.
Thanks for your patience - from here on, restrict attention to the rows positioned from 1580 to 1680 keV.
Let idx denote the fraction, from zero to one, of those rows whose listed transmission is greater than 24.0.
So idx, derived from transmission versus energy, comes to 0.3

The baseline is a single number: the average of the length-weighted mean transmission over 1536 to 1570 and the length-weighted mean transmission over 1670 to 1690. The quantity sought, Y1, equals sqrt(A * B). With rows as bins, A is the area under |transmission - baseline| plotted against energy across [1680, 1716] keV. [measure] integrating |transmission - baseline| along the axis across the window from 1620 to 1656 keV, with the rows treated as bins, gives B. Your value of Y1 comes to 50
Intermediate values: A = 66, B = 37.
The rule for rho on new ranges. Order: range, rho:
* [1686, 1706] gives 23.4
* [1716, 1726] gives 29.0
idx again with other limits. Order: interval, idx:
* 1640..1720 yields 0.4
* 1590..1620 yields 0.5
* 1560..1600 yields 0.9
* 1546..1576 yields 0.7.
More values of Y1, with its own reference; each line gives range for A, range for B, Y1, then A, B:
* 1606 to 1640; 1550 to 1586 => 43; 40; 46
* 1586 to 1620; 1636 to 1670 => 45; 64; 32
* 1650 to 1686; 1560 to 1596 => 48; 32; 72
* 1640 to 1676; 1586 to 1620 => 41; 26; 64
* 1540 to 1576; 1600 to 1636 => 38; 40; 37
